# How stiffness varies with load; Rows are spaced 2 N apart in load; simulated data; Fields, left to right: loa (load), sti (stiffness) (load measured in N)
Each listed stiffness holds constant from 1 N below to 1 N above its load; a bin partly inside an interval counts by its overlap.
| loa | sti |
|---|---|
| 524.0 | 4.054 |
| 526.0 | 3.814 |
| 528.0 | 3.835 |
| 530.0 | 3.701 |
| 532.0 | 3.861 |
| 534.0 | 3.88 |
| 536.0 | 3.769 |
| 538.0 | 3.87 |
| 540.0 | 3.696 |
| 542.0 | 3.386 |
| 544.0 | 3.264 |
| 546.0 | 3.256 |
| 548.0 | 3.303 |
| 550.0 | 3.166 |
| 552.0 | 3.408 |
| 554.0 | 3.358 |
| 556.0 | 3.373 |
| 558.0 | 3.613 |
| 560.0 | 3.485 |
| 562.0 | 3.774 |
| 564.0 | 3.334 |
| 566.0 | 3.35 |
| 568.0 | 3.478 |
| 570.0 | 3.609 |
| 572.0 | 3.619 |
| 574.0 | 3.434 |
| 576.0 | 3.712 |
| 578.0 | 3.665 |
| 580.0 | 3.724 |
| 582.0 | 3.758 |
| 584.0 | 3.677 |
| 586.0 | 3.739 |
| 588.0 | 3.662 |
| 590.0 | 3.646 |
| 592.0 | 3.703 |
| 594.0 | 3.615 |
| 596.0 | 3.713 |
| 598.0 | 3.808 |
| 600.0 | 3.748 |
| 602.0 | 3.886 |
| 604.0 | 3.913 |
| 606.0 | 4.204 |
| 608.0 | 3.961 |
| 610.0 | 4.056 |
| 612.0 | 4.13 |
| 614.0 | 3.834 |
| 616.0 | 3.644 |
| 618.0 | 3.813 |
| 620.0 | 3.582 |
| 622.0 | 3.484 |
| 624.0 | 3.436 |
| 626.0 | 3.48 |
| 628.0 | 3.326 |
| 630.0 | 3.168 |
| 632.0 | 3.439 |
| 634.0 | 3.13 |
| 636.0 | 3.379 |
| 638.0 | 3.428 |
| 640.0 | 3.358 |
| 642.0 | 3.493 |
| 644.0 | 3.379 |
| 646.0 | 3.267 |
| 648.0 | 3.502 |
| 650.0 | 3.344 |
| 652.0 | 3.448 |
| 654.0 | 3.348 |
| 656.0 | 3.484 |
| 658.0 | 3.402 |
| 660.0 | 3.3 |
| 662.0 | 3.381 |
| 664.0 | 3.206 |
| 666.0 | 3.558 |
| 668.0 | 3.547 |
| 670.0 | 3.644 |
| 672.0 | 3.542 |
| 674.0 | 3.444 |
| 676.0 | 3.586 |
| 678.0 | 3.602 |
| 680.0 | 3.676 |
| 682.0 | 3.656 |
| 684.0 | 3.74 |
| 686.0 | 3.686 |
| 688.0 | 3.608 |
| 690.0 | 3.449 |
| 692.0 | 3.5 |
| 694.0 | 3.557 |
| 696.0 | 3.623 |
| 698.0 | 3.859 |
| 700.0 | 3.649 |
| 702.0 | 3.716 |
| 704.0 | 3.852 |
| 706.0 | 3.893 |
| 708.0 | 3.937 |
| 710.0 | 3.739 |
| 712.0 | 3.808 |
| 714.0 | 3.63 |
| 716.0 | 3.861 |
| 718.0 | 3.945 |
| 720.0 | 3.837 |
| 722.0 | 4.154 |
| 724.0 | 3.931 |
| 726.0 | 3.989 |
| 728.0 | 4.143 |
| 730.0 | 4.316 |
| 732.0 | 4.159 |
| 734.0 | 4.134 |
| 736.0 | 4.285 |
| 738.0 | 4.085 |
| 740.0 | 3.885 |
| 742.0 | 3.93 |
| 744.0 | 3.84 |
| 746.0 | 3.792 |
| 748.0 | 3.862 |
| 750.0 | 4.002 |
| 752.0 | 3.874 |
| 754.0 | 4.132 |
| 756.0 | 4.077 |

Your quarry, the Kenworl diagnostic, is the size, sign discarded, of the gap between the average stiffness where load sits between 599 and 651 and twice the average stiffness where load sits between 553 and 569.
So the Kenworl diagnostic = 3.3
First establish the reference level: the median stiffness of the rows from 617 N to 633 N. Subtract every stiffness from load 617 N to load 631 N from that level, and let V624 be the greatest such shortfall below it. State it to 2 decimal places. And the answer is 0.29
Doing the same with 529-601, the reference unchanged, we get 0.29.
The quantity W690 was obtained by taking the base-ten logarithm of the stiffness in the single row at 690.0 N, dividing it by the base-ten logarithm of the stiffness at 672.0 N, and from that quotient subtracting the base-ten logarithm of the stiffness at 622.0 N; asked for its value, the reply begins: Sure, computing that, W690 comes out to 0.44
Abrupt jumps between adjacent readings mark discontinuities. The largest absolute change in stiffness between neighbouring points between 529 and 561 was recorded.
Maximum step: 0.310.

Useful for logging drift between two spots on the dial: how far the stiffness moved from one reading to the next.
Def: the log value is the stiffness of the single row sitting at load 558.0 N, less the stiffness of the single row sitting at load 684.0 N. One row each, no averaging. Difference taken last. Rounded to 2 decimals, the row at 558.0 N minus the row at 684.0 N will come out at -0.13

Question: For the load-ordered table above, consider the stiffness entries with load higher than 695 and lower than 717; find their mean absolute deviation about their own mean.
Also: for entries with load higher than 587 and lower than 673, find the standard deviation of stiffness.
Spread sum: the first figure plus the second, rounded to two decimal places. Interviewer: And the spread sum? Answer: 0.35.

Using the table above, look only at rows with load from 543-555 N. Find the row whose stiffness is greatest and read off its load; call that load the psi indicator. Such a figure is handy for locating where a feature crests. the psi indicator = 552.0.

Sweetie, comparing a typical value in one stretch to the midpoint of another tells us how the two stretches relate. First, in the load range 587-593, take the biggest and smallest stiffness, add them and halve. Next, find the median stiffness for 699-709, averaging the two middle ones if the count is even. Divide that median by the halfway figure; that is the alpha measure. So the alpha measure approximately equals 1.05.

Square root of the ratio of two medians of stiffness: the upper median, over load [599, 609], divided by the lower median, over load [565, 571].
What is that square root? 1.06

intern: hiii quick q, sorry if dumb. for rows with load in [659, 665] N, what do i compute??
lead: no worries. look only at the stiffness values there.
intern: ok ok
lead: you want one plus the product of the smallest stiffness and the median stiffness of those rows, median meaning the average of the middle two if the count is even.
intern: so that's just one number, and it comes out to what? 11.6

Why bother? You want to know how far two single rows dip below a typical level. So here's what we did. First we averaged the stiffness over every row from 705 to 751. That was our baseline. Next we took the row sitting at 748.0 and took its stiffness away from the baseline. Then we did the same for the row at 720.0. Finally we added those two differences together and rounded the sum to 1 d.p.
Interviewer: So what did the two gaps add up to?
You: 0.2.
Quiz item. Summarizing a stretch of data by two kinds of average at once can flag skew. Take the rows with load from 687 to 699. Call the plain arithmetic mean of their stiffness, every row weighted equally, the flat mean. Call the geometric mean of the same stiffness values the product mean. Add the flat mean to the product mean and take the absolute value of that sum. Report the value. 7.20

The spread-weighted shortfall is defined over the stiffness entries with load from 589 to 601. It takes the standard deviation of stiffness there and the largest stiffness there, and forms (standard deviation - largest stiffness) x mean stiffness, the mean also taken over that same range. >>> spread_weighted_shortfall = -13.9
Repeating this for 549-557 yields -11.0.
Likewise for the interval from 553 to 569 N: -12.6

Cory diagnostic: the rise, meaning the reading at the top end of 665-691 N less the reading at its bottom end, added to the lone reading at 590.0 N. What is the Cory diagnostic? 3.54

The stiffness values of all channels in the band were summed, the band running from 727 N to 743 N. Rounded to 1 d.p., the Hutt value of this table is 32.9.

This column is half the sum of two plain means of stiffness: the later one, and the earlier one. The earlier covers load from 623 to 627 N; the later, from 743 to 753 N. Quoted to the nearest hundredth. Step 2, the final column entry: 3.67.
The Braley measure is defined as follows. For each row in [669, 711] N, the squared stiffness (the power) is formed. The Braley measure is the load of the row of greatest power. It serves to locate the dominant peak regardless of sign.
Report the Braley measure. 708.0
